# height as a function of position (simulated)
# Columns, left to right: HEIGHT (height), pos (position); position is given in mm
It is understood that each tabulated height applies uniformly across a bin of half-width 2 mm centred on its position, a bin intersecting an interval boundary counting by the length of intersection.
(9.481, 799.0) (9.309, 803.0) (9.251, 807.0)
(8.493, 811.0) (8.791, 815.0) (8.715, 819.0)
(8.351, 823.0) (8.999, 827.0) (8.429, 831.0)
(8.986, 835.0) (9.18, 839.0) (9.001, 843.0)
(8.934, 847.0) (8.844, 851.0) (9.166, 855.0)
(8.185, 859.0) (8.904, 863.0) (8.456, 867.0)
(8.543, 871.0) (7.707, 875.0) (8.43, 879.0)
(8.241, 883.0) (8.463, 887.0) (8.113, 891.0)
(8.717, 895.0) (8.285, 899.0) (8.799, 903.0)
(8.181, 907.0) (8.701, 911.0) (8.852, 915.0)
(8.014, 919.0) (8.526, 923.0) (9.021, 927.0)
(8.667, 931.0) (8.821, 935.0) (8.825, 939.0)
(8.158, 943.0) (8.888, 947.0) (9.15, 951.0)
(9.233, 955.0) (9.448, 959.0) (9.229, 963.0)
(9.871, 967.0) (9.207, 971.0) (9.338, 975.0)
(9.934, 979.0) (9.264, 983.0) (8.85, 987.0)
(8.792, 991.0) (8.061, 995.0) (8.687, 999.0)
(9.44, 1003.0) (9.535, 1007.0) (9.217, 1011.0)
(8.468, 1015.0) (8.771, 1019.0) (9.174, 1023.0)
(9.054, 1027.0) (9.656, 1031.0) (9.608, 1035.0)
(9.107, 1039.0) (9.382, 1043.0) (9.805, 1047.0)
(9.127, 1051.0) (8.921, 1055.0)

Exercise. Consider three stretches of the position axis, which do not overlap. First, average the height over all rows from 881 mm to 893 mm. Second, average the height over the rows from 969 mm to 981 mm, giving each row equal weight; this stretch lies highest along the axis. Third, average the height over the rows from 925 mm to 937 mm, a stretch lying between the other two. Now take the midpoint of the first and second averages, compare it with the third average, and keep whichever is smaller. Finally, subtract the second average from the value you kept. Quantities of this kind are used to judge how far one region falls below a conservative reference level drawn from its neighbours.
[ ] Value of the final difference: -0.66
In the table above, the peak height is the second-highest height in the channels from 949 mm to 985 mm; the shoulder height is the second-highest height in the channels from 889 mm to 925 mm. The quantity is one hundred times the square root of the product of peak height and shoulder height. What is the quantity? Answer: 932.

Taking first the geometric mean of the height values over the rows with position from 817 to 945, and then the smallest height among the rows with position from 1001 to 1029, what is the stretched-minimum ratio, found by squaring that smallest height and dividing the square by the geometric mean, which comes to 8.3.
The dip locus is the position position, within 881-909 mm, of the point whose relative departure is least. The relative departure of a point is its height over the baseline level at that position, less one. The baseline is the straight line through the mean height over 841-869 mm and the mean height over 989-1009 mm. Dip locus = 891.0 mm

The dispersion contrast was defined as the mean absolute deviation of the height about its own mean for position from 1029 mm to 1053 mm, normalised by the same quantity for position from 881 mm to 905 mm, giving 1.08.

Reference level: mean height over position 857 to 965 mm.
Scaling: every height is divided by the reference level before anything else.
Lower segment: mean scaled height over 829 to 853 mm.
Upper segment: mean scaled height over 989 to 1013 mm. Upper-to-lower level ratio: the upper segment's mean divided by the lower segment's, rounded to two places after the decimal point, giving 1.01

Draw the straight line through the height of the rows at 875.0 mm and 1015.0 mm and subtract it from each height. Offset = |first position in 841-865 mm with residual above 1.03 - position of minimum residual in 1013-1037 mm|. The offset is 172 mm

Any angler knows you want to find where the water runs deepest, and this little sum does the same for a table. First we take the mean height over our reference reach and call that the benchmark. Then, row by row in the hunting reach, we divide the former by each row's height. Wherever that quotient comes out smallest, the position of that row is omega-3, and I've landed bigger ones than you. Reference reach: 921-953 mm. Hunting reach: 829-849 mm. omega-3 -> 839.0 mm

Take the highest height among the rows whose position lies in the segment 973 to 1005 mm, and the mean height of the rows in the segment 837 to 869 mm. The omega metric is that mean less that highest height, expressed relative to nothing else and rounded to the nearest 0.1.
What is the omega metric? -1.1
